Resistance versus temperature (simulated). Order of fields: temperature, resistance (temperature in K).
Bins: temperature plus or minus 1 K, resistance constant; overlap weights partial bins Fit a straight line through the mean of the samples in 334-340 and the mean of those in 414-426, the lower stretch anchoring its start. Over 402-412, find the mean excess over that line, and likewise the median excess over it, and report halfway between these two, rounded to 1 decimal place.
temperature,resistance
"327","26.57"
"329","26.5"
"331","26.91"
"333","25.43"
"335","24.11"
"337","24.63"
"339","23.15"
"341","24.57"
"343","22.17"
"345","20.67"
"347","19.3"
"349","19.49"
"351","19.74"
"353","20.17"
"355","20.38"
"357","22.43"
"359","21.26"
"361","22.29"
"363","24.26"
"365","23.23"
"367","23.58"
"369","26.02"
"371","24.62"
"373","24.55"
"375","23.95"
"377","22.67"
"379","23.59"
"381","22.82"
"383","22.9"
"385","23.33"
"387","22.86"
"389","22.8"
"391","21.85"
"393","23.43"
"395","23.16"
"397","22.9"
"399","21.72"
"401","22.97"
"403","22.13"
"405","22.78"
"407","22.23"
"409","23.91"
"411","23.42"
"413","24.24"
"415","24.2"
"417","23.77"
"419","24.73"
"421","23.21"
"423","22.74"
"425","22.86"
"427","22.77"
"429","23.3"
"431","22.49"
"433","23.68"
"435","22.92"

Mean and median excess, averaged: -0.8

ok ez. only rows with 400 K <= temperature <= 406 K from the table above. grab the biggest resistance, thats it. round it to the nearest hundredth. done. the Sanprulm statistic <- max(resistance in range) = 22.97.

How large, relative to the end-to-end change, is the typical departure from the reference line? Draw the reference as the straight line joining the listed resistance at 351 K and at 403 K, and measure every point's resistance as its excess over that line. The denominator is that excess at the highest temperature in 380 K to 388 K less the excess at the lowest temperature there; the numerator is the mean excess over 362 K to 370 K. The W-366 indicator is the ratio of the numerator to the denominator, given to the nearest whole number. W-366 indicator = -16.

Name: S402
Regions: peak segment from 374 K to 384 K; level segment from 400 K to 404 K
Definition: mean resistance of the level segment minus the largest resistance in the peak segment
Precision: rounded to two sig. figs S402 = -1.4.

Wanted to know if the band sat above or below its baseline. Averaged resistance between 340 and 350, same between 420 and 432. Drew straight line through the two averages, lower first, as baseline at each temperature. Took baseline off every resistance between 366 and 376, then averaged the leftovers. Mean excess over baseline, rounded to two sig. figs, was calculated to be 2.8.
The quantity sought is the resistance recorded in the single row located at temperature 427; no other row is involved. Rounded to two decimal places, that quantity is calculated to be 22.77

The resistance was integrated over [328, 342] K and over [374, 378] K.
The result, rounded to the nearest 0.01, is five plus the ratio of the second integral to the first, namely 5.27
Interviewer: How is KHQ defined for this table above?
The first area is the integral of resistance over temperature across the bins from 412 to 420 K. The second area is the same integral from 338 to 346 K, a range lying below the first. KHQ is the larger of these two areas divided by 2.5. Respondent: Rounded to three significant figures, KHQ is 77.6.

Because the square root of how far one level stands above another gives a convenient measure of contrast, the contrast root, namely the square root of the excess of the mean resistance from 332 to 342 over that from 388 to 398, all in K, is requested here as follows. 1.2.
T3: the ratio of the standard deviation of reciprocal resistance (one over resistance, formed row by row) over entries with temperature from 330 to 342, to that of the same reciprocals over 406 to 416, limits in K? 1.3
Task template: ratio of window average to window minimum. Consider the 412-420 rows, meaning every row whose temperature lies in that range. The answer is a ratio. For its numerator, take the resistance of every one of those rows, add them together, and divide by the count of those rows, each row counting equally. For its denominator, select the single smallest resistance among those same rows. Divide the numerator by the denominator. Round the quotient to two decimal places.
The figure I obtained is 1.02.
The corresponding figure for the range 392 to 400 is 1.05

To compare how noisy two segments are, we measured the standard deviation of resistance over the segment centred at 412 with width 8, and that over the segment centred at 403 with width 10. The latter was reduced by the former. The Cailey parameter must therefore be 0.13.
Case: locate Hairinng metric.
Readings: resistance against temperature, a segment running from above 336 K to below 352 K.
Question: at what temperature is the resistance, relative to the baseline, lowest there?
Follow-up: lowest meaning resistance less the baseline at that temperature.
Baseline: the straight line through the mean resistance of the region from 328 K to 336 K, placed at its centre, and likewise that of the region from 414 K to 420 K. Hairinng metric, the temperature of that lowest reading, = 347 K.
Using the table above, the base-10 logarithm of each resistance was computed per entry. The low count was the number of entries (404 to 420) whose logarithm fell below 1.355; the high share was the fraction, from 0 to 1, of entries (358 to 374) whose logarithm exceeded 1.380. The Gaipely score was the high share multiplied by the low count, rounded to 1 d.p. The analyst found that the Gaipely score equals 0.5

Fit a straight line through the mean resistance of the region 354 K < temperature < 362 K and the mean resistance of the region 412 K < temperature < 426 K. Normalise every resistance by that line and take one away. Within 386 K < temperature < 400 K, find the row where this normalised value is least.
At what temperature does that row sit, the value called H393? 399 K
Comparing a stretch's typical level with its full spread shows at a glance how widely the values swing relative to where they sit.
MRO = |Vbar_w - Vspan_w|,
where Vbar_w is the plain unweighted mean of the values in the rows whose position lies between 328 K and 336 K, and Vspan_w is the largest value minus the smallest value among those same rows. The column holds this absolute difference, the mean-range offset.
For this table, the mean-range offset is 22.9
